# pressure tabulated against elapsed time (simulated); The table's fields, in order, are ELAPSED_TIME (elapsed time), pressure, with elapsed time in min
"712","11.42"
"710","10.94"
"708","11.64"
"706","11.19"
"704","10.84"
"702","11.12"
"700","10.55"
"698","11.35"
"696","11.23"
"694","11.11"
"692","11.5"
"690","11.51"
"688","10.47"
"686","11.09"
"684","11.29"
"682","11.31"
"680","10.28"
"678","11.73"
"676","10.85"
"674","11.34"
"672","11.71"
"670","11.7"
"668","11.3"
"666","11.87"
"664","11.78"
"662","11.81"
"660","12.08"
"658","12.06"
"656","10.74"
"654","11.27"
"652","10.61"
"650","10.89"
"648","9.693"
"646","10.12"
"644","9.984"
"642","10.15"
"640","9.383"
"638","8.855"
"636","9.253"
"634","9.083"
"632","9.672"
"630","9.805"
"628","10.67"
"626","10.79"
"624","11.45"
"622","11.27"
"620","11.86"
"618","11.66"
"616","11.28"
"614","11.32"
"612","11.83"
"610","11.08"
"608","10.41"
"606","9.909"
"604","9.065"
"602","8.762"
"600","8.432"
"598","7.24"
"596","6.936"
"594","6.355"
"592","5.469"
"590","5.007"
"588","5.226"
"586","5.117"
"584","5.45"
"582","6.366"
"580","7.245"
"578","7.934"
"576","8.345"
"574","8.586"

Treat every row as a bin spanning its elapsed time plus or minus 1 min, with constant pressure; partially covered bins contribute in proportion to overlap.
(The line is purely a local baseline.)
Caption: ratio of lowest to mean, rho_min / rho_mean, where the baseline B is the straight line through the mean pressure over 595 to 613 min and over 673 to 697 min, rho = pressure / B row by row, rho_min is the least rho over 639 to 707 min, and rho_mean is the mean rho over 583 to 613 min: 1.09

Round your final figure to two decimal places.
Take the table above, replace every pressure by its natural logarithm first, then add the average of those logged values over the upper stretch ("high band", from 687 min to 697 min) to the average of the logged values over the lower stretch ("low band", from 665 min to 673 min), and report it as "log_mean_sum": 4.87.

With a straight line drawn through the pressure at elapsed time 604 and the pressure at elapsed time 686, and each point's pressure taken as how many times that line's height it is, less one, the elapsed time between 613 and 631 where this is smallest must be 630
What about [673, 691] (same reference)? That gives 680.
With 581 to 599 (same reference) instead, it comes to 590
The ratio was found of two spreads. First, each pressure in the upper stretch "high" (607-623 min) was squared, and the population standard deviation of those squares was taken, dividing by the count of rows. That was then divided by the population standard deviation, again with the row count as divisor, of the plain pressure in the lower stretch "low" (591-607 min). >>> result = 7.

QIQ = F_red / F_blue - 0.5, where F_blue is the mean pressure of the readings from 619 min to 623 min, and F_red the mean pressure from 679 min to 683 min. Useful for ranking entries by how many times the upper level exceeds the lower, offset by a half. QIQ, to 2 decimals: 0.43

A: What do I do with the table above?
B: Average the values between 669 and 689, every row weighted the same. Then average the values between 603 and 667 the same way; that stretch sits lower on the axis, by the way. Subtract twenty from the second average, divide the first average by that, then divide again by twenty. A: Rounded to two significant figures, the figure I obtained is -0.060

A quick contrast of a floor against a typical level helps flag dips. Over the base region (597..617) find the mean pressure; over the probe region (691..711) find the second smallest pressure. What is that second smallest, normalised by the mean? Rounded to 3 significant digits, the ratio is 1.09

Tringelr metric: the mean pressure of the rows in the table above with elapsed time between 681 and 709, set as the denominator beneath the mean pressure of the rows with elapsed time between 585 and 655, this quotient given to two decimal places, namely 0.84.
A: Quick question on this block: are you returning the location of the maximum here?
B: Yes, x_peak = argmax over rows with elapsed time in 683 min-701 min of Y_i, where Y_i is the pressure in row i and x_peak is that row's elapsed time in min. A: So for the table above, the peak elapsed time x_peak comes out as 690 min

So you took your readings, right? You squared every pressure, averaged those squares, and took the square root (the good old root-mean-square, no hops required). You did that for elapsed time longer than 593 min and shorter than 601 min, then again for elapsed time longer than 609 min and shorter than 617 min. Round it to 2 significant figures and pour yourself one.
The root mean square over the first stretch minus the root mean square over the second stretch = -4.1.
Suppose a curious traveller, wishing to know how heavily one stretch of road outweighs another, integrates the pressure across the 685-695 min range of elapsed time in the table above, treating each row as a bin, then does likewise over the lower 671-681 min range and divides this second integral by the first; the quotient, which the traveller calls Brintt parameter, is 1.0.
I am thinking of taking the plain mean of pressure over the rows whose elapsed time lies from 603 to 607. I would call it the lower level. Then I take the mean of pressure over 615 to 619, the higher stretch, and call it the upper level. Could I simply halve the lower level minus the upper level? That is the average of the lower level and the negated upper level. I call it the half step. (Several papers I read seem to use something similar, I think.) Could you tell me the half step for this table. -1.0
